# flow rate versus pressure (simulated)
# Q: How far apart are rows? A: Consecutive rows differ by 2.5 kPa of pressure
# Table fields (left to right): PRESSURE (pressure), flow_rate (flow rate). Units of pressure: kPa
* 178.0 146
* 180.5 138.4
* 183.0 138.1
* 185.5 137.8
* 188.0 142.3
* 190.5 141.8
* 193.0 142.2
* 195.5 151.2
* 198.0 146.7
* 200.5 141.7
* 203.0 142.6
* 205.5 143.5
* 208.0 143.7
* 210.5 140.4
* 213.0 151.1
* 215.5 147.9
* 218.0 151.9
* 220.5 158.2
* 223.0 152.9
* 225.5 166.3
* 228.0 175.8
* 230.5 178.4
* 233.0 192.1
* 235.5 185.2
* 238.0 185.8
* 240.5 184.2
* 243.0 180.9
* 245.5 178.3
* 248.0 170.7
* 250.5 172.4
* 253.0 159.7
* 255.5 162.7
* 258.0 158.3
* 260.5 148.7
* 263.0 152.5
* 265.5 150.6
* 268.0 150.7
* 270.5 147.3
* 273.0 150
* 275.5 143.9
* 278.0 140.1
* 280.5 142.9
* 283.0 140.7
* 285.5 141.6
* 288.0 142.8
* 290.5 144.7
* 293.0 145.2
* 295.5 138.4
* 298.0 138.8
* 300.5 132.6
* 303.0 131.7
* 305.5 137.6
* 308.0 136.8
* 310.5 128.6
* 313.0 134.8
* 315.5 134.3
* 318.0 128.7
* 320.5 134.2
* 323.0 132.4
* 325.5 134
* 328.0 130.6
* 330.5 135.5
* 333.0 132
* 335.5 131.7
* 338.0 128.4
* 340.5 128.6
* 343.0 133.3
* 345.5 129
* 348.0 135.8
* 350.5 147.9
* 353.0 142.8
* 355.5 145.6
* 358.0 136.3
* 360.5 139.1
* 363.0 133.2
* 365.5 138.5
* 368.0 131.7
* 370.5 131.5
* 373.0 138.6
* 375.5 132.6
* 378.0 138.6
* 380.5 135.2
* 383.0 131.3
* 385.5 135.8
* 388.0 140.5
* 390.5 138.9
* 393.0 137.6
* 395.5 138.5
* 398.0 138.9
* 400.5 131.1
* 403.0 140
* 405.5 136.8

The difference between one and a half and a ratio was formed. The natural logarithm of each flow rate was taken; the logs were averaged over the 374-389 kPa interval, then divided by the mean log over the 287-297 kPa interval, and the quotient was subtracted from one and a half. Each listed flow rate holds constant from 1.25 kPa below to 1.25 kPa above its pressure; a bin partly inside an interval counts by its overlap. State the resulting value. 0.51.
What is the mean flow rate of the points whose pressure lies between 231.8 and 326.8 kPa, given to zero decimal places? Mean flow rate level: 150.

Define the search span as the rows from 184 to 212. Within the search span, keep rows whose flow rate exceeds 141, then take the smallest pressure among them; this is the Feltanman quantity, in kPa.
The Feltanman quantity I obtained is 188.0 kPa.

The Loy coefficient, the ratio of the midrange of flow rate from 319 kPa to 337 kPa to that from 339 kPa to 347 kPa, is 1.02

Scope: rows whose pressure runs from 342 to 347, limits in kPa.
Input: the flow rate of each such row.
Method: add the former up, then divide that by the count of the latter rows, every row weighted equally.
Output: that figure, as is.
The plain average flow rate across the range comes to 131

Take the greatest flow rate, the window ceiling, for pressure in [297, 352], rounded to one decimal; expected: 147.9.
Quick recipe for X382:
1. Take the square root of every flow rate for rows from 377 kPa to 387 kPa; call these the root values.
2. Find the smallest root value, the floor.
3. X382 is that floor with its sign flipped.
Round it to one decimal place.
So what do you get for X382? -11.5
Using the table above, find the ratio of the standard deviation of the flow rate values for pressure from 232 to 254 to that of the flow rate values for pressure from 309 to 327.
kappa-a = 3.7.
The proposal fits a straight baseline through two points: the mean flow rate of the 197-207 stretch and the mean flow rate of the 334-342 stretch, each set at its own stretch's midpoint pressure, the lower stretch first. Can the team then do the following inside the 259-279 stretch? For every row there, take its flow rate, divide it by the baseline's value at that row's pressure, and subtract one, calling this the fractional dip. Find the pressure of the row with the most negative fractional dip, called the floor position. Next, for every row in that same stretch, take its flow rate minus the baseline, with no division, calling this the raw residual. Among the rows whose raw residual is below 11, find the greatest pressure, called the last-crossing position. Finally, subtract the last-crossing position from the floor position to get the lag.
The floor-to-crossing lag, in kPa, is 0.0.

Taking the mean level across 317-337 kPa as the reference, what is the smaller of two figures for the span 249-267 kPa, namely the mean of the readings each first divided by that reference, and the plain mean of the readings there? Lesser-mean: 1.19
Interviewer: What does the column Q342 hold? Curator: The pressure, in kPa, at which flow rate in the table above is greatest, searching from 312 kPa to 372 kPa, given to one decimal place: 350.5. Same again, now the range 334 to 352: 350.5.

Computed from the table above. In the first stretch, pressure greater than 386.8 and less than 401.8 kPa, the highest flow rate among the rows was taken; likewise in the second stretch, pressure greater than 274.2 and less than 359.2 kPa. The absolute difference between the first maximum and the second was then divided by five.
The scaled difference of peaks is 1.5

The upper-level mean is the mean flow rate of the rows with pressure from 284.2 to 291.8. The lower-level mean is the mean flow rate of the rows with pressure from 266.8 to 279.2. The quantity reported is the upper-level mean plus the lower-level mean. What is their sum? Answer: 289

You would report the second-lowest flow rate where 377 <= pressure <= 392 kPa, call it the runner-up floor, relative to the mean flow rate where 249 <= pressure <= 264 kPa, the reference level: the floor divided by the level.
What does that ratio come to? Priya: 0.85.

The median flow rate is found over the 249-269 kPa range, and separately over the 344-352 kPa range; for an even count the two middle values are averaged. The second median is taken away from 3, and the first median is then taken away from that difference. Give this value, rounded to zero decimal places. -288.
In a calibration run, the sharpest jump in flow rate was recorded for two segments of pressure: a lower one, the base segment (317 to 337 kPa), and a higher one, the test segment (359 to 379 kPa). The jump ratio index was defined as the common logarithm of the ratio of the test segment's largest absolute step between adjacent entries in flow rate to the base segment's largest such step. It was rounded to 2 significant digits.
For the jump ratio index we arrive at 0.11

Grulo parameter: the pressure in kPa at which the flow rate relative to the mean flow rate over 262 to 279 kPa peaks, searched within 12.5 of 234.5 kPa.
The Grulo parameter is 233.0 kPa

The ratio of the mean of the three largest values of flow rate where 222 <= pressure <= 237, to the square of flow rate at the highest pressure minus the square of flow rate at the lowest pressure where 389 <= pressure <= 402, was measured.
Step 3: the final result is -0.088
